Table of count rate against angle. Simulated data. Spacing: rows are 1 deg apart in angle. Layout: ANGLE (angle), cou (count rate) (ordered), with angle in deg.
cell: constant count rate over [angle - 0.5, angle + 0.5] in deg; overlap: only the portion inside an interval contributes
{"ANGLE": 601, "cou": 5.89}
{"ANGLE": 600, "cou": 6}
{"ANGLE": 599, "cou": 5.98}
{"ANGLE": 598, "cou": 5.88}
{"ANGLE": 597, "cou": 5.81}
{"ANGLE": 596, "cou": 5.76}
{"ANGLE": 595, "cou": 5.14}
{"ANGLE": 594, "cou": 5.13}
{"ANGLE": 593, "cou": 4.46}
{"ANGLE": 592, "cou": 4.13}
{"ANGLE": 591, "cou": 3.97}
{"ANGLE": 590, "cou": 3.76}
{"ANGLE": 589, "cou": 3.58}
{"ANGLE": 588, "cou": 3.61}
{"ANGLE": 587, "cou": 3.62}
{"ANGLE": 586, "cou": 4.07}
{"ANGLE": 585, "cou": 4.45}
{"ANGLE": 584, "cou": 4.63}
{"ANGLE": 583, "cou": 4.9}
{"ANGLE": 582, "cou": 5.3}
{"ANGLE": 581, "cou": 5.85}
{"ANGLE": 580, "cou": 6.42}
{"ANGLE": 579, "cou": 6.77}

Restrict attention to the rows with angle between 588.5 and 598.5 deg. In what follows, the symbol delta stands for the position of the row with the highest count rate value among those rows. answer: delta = 598 deg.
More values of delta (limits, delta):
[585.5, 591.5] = 586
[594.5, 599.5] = 599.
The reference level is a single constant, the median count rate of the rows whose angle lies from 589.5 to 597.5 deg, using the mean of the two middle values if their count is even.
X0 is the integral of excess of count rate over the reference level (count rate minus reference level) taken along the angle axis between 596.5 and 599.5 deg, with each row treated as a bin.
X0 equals 3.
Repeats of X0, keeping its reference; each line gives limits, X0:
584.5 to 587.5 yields -2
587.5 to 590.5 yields -3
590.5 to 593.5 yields -2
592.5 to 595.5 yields 0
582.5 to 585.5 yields 0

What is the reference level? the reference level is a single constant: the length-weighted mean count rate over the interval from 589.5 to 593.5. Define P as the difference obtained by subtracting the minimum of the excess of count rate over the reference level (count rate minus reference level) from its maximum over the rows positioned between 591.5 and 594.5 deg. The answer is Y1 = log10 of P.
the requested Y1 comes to 0.0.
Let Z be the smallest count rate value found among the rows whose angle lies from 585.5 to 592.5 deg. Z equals 3.58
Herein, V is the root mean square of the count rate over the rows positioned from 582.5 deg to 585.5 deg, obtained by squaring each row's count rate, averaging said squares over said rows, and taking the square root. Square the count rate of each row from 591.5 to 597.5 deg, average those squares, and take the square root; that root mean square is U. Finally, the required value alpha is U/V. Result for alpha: 1.10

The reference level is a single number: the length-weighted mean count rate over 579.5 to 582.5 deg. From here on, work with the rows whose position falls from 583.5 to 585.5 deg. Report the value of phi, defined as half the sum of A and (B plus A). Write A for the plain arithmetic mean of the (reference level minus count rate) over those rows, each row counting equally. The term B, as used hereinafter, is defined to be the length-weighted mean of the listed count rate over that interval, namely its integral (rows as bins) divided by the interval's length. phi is 3.6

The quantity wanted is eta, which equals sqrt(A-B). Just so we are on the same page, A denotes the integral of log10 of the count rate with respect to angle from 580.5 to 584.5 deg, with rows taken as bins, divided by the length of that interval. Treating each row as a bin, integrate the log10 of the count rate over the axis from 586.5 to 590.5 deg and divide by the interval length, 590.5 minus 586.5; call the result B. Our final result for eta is 0.39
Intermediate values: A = 0.71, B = 0.56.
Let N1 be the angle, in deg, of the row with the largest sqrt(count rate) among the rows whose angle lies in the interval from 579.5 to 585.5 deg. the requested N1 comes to 580 deg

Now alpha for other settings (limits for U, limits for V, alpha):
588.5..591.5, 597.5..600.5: 0.63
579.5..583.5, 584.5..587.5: 1.39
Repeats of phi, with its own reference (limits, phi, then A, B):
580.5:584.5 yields 3.3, 0.7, 5.2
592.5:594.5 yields 3.5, 1.1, 4.8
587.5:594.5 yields 3.8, 1.8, 4.1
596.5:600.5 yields 2.9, -0.1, 5.9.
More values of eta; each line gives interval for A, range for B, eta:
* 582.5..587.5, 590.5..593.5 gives 0.11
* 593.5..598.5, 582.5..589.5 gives 0.36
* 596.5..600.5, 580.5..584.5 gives 0.25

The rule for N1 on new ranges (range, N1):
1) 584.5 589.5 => 585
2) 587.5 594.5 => 594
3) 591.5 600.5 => 600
